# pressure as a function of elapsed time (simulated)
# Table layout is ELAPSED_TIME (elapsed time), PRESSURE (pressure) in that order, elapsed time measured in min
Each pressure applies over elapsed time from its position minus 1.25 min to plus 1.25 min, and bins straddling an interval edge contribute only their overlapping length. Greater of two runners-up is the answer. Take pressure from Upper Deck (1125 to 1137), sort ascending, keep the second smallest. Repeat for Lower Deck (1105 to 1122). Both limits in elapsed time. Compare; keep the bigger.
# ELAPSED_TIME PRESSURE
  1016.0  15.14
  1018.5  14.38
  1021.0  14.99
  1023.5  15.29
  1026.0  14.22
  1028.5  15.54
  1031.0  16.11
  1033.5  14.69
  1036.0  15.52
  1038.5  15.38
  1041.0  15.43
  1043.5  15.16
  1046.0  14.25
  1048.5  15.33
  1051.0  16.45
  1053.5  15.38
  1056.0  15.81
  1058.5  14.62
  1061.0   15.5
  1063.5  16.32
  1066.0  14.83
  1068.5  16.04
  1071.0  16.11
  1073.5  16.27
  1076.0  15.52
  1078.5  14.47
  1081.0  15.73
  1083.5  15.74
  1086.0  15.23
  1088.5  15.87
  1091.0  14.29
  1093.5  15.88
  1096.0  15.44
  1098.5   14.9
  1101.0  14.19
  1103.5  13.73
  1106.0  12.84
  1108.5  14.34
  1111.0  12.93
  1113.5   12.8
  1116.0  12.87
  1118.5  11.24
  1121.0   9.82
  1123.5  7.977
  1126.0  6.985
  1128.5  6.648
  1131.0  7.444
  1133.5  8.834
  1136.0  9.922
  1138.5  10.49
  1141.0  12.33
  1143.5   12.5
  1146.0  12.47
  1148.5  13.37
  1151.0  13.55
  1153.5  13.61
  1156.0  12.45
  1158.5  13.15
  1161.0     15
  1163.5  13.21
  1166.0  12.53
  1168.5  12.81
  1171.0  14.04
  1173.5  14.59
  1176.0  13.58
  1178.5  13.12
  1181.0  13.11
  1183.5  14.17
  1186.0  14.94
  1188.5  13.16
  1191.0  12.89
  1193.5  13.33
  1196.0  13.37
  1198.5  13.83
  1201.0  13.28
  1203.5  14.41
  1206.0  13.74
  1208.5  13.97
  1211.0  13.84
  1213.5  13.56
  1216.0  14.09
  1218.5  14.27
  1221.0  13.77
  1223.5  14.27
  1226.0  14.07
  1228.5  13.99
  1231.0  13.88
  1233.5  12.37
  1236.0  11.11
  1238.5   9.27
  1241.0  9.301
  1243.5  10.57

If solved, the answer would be 11.2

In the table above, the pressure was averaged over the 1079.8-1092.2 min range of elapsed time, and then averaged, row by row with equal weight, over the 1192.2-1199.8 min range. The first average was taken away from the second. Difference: -1.9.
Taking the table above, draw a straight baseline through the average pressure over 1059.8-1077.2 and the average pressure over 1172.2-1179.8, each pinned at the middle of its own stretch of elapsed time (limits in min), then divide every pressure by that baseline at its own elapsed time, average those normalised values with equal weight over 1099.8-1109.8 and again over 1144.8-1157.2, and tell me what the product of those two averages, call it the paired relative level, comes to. 0.838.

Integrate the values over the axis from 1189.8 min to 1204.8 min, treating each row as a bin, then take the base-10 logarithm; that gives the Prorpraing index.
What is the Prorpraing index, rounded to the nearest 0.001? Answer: 2.307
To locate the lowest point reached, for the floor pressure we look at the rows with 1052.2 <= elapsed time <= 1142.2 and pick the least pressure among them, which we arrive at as 6.648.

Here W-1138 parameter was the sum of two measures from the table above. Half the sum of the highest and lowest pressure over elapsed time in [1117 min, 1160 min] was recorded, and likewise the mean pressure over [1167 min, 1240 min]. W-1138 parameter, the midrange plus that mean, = 24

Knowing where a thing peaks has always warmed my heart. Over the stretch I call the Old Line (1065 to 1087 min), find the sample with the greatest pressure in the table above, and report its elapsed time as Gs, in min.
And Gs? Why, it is 1073.5 min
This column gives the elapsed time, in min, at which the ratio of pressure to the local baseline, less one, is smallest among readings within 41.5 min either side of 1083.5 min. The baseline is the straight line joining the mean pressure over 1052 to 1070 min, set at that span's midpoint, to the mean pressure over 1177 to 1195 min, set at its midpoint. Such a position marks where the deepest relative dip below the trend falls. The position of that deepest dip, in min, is 1123.5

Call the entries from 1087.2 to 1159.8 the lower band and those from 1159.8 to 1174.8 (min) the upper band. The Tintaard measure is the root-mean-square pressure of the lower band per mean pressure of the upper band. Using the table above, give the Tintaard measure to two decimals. 0.91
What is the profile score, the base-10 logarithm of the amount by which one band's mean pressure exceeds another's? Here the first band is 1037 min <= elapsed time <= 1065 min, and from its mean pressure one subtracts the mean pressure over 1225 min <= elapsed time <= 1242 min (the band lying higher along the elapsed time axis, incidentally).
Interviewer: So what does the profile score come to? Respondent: 0.53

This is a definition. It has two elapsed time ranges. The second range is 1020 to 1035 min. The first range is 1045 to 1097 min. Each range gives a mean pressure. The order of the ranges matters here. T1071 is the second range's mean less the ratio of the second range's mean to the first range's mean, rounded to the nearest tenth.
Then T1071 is 14.2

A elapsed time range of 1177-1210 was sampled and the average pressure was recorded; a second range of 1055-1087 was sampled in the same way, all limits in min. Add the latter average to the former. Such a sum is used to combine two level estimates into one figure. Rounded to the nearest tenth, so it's 29.2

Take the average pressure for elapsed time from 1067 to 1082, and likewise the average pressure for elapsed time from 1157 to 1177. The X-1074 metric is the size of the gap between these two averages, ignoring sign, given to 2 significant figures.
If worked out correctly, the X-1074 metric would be 2.1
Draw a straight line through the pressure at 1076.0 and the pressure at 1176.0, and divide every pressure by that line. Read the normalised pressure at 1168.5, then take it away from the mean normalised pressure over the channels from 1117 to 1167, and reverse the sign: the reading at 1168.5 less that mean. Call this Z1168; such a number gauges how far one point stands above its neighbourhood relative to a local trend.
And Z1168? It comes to 0.145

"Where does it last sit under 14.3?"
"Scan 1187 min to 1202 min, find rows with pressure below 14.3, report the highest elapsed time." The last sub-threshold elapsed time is 1201.0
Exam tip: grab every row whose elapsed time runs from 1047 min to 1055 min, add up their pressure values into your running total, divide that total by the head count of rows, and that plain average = 15.7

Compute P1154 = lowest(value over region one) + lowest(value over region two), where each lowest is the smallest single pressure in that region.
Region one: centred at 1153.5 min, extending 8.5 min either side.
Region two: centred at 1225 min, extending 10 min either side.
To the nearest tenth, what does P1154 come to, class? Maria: 24.8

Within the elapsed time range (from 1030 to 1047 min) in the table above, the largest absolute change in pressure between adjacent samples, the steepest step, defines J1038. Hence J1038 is 1.42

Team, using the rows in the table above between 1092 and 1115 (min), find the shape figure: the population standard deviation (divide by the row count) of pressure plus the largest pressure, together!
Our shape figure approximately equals 17.0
